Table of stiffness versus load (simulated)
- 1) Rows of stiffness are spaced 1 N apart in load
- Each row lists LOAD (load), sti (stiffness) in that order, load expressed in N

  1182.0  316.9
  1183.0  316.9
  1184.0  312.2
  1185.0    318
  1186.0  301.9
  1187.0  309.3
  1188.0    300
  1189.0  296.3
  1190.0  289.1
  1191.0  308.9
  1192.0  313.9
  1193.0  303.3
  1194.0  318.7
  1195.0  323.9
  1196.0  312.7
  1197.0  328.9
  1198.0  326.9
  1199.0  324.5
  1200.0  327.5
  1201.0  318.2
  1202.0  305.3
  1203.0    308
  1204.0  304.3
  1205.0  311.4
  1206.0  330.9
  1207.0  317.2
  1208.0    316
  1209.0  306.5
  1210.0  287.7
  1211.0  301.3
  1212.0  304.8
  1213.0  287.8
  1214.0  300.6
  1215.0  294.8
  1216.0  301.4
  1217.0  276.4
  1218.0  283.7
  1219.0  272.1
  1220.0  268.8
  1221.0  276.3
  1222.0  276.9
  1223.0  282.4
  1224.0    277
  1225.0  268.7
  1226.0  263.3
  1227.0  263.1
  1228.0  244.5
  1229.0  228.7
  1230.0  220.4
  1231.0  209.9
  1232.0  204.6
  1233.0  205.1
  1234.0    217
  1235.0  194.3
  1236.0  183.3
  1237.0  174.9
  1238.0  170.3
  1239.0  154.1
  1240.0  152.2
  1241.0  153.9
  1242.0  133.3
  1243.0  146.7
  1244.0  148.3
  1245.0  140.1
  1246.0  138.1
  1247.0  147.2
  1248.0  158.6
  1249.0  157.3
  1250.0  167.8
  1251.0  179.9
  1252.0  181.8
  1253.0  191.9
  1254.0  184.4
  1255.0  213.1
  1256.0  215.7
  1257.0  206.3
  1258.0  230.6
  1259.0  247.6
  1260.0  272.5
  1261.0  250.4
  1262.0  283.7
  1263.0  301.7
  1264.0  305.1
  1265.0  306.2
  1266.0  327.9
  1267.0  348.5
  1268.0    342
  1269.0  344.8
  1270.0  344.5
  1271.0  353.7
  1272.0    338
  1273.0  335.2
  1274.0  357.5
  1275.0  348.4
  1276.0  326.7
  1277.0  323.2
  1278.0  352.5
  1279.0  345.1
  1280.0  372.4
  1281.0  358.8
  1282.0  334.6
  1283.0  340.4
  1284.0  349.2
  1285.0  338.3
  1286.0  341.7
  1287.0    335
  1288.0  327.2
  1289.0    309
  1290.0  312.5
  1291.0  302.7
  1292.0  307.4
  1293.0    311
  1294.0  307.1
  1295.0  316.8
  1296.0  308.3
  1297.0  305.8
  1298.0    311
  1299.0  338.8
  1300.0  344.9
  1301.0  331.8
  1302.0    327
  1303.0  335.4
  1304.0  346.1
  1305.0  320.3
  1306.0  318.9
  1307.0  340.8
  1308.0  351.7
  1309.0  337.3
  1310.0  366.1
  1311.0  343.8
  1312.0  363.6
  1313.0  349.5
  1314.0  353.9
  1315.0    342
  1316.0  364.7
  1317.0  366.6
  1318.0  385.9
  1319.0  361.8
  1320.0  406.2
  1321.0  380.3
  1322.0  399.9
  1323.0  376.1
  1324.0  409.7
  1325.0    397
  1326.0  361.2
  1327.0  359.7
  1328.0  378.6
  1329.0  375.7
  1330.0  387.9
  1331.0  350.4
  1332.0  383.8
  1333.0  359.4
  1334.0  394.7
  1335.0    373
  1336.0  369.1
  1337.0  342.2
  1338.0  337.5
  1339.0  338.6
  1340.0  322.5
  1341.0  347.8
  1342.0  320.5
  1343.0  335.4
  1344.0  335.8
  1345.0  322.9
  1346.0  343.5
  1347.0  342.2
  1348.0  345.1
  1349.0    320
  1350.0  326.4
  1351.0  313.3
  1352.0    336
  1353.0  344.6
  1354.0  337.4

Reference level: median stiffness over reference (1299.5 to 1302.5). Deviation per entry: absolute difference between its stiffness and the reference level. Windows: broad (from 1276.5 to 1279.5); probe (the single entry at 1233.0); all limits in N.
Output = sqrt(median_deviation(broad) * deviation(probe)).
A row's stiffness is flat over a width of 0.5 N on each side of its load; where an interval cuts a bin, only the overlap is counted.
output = 41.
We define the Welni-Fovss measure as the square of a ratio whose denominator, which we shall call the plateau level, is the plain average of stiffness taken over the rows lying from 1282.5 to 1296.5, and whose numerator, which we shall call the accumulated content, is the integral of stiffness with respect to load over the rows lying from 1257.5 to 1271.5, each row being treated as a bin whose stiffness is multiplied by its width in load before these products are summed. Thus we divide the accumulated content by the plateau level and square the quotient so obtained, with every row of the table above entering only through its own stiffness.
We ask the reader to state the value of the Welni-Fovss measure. 175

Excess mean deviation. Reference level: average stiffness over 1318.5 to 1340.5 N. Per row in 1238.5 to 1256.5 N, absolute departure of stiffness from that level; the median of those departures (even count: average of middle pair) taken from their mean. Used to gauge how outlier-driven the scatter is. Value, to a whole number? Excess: -9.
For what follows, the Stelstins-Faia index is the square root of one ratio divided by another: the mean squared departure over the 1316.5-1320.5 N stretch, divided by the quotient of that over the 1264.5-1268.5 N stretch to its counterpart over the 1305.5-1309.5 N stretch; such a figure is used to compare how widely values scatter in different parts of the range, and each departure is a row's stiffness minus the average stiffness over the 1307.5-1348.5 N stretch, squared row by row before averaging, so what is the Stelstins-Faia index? 20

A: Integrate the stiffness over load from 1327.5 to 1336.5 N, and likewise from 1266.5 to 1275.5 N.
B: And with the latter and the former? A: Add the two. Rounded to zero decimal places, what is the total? 6485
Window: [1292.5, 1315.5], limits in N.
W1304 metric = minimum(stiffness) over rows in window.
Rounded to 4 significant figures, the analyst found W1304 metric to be 305.8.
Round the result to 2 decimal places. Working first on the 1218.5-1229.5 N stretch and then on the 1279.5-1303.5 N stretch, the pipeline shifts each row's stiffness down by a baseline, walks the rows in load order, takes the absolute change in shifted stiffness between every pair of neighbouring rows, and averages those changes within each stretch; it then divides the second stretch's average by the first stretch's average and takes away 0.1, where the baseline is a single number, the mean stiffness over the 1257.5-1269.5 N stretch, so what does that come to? 1.20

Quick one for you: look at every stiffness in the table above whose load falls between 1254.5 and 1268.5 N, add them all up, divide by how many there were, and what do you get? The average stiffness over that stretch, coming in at 275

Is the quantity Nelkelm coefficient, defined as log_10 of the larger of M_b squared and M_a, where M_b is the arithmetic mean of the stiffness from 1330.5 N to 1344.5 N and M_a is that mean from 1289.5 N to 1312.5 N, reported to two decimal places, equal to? 5.09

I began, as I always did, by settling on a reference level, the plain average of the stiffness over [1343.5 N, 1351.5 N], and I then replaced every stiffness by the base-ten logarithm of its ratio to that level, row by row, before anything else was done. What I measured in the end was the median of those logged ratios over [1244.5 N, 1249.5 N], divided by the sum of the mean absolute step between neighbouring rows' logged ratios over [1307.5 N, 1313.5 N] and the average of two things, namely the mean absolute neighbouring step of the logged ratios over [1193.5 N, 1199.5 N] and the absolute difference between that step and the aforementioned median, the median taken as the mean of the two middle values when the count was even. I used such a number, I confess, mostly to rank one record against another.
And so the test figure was -1.67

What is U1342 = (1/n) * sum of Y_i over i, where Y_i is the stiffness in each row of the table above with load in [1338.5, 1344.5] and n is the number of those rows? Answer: 333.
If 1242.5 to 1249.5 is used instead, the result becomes 148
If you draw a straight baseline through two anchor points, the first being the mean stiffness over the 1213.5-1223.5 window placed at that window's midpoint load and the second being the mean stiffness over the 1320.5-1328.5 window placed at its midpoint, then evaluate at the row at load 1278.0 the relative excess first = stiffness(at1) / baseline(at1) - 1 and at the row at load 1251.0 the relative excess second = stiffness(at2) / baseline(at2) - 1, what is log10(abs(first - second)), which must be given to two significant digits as -0.33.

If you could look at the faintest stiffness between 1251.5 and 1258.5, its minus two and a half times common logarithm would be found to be -5.65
